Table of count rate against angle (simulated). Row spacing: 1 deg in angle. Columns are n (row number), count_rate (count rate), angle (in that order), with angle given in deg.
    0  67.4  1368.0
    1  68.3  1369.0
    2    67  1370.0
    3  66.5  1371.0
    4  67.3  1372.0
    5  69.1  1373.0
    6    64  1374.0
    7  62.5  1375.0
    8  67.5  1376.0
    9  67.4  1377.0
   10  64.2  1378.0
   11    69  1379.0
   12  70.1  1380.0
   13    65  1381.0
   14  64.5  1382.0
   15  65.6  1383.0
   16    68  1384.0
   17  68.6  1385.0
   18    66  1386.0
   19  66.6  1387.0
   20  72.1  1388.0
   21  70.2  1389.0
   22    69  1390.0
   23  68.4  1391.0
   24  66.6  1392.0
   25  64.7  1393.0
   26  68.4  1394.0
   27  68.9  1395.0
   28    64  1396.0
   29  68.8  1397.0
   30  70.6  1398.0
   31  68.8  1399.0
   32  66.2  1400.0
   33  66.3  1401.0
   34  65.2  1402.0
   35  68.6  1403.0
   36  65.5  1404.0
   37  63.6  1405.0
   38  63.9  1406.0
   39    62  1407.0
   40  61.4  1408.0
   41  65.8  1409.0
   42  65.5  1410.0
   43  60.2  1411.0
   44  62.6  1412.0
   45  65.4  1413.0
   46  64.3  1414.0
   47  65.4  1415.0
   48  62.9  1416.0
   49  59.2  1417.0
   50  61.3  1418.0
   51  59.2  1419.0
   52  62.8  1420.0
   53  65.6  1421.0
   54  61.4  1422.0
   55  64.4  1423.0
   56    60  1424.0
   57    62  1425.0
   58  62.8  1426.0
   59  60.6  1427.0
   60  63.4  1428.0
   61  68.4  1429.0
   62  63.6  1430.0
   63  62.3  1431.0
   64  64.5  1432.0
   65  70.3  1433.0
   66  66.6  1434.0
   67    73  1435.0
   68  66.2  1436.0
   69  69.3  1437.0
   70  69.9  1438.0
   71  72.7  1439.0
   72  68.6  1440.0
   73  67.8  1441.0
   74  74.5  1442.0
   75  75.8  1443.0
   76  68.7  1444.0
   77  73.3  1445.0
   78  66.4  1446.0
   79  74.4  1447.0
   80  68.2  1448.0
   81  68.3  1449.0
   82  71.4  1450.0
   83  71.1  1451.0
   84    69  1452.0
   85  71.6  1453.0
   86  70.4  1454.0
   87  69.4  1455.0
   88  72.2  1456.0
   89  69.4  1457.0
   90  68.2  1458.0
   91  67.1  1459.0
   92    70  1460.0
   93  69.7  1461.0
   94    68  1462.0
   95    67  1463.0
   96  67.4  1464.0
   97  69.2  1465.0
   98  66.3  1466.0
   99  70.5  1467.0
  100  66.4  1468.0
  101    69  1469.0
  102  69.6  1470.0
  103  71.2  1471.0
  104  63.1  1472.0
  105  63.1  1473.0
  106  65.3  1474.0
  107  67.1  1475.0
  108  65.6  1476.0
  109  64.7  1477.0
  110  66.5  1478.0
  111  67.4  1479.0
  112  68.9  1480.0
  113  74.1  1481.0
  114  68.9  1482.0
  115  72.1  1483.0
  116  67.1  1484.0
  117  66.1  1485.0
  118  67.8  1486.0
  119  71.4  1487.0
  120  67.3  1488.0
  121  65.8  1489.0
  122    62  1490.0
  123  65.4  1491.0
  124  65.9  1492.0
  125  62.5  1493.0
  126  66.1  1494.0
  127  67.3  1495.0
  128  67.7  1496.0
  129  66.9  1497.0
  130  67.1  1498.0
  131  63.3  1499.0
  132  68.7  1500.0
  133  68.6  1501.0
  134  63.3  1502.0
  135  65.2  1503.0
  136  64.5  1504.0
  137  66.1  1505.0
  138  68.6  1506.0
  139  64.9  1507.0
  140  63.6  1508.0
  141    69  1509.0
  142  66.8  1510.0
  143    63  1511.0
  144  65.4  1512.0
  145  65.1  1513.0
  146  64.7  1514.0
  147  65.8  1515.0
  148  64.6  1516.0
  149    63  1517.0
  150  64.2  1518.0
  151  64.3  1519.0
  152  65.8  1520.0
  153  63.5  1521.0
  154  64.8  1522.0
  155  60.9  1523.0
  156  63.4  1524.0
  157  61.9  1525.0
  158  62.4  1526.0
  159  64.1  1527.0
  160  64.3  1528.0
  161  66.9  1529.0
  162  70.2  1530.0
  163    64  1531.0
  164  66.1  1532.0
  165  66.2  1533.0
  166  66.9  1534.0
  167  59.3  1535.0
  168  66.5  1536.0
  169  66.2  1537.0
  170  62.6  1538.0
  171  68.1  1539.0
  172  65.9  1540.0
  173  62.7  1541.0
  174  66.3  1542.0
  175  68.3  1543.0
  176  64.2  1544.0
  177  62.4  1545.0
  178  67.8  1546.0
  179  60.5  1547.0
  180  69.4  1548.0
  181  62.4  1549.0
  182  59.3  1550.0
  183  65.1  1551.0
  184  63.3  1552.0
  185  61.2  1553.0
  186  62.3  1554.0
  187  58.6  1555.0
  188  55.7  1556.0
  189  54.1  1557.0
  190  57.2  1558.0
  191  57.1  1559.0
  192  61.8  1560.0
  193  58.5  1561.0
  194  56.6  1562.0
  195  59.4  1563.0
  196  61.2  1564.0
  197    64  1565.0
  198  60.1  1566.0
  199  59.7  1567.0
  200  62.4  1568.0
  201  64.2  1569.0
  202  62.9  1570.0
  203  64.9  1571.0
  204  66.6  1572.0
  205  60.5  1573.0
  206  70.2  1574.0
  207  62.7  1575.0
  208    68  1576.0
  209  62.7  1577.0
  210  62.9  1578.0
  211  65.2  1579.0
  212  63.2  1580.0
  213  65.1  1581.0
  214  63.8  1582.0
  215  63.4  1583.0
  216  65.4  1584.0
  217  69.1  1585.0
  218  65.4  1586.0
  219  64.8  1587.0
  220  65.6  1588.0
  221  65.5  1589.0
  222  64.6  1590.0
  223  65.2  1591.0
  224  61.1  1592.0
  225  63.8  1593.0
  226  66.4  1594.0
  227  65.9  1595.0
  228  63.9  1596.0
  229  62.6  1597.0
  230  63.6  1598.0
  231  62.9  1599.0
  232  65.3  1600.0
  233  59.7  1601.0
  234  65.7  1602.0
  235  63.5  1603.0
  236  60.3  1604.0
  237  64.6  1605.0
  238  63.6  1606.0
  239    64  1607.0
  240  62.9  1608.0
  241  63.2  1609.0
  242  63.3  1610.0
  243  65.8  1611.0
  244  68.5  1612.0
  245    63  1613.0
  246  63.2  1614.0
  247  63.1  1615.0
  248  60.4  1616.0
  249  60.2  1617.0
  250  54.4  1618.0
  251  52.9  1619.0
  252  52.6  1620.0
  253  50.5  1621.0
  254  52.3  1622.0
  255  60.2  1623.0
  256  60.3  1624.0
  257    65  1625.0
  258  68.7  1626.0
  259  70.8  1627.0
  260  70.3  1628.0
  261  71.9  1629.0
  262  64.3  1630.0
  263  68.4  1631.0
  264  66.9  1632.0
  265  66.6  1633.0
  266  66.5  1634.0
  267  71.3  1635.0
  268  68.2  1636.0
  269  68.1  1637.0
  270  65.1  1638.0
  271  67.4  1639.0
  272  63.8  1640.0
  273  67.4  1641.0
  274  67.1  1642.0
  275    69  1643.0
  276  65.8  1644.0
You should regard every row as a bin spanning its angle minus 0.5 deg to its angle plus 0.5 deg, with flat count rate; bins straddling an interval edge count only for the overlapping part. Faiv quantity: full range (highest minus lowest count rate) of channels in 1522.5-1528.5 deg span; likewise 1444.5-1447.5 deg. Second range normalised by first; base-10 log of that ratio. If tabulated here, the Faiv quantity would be 0.4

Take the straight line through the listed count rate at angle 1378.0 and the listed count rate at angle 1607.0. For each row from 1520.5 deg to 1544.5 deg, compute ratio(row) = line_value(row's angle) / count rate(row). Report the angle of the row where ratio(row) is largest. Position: 1535.0 deg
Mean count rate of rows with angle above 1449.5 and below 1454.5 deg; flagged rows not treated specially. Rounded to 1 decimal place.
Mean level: 70.7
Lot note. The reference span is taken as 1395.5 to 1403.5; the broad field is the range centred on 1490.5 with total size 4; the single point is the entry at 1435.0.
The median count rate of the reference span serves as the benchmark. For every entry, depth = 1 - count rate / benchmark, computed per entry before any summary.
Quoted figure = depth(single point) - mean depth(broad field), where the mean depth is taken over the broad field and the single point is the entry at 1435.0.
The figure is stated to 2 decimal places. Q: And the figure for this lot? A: -0.12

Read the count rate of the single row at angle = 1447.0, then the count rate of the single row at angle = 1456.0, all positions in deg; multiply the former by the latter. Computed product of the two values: 5372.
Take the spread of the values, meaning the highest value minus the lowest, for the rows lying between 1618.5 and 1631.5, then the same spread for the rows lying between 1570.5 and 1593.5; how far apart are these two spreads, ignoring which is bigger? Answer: 12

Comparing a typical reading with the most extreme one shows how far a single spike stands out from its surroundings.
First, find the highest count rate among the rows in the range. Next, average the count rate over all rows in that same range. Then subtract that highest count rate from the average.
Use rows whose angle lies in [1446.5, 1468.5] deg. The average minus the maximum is -5.1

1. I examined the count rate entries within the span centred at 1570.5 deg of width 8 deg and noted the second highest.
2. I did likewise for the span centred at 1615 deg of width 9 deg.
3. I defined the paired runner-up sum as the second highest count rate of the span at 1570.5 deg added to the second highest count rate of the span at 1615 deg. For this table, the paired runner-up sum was 132.4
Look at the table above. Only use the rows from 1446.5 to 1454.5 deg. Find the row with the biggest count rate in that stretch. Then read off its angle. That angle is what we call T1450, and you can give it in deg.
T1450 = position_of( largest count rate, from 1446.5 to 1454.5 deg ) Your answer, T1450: 1447.0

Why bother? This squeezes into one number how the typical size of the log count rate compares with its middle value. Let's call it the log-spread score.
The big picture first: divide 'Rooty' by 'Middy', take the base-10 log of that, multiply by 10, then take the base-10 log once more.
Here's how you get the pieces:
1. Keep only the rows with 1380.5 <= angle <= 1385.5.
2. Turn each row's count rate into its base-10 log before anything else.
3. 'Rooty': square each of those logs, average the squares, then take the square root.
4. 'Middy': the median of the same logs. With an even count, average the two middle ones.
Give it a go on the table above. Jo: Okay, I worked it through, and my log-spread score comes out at -1.9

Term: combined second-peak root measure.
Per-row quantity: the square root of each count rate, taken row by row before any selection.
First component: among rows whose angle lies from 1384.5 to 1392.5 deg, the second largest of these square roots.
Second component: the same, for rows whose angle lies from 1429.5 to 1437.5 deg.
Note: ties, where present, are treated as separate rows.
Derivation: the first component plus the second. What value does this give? 16.8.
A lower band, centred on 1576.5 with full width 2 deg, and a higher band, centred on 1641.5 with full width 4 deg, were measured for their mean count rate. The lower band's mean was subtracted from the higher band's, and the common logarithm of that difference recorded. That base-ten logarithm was 0.17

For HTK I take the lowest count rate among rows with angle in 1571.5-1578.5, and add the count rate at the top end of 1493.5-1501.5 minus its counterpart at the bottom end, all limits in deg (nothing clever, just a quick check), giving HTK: 63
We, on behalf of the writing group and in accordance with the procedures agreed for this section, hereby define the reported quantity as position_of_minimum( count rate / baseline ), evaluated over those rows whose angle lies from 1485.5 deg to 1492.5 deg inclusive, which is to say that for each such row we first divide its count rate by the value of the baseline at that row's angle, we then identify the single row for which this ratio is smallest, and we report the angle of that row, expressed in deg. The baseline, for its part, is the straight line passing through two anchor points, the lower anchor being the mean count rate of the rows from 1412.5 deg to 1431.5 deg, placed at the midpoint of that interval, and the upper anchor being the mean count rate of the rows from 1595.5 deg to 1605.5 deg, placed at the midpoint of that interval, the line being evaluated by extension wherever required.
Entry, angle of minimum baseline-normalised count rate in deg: 1490.0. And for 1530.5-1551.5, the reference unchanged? 1550.0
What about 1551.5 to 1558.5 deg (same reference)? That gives 1557.0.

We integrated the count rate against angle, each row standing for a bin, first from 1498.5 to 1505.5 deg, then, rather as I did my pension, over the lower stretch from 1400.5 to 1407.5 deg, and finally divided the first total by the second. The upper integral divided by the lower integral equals 1.01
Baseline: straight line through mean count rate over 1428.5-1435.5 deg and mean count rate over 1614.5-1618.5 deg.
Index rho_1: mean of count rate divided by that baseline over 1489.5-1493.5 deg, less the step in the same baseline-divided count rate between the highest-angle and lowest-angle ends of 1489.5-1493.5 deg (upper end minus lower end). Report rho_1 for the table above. 0.98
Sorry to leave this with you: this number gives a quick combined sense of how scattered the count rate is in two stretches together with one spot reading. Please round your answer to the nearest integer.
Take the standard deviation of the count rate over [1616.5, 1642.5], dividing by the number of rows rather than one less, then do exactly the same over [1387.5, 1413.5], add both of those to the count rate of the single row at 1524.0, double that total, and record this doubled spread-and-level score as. 145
